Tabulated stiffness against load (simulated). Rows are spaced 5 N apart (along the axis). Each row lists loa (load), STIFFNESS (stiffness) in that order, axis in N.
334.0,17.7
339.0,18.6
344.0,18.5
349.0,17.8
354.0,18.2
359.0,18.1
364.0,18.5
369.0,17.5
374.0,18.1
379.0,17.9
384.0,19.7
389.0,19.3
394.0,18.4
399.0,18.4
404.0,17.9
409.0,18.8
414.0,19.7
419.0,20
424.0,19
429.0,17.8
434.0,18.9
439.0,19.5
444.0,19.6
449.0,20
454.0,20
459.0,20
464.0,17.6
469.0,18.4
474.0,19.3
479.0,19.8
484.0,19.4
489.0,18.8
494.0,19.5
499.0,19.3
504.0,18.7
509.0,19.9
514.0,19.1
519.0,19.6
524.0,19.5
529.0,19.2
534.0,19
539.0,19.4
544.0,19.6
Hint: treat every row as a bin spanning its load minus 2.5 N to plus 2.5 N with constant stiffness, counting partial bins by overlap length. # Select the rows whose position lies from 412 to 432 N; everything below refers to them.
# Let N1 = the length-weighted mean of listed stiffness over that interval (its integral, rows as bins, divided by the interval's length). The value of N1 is 19.1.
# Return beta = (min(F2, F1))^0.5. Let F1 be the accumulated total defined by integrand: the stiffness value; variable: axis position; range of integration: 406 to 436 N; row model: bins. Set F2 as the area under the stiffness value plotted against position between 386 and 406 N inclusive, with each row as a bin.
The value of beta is 19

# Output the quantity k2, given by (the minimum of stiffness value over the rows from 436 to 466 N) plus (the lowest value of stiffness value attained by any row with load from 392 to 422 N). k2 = 35.5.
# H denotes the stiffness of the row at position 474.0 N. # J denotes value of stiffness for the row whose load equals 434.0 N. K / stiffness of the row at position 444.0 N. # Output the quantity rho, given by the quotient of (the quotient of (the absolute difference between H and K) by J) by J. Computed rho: 0.0008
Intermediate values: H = 19.3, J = 18.9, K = 19.6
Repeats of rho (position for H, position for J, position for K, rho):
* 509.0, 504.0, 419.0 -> 0.0003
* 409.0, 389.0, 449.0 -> 0.0032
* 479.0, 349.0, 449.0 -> 0.0006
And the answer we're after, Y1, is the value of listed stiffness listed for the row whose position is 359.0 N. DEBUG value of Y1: 18.1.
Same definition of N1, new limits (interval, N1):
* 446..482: 19.3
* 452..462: 19.9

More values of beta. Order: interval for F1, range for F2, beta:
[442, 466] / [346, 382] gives 22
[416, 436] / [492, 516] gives 19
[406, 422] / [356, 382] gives 18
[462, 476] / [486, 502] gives 16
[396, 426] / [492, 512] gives 20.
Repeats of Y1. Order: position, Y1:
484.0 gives 19.4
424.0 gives 19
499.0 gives 19.3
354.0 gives 18.2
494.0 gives 19.5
